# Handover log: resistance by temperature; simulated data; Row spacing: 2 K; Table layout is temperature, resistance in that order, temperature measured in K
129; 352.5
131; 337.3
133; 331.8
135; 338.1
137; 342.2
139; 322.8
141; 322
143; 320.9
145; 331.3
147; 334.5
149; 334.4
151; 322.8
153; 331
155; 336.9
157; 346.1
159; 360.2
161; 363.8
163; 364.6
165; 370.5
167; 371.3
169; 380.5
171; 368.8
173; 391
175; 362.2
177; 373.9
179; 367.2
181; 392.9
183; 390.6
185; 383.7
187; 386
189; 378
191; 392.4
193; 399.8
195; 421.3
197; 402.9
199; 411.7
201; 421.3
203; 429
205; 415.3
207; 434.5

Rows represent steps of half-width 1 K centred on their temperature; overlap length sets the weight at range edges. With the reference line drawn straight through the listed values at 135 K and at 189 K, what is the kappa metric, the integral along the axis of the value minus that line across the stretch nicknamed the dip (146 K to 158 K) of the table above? -197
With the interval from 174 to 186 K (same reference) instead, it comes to 85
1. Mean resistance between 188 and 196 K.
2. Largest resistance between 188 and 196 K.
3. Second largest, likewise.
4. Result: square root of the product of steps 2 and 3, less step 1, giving 13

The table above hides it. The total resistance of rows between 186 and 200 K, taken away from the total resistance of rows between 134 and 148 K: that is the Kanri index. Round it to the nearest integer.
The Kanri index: -480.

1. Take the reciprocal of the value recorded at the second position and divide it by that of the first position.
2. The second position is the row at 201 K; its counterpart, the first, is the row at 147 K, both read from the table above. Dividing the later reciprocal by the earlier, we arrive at 0.79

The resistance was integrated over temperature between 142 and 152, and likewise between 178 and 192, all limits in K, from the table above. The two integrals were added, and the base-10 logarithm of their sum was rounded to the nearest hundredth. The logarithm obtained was 3.94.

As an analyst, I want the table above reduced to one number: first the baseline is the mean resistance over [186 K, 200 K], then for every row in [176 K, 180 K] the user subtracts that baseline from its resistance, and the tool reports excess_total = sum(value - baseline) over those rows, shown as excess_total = -57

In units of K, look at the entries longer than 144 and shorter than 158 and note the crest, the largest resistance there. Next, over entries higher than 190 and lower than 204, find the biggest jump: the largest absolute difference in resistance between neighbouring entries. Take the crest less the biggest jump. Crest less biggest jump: 325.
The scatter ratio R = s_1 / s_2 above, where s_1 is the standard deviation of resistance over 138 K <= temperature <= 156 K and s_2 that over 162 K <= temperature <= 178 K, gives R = 0.69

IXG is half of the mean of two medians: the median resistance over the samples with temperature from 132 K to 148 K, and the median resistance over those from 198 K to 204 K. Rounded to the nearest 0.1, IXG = 188.2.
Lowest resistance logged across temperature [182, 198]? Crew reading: 378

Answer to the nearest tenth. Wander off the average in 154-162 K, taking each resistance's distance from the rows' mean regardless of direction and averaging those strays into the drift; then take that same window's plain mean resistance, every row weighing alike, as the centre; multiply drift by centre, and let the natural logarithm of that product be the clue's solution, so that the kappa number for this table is 8.2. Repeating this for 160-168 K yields 7.1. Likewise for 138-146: 7.0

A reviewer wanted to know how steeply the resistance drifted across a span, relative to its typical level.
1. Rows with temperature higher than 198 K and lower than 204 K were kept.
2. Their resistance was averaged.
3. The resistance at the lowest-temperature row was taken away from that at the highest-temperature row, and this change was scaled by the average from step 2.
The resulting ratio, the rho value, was 0.04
